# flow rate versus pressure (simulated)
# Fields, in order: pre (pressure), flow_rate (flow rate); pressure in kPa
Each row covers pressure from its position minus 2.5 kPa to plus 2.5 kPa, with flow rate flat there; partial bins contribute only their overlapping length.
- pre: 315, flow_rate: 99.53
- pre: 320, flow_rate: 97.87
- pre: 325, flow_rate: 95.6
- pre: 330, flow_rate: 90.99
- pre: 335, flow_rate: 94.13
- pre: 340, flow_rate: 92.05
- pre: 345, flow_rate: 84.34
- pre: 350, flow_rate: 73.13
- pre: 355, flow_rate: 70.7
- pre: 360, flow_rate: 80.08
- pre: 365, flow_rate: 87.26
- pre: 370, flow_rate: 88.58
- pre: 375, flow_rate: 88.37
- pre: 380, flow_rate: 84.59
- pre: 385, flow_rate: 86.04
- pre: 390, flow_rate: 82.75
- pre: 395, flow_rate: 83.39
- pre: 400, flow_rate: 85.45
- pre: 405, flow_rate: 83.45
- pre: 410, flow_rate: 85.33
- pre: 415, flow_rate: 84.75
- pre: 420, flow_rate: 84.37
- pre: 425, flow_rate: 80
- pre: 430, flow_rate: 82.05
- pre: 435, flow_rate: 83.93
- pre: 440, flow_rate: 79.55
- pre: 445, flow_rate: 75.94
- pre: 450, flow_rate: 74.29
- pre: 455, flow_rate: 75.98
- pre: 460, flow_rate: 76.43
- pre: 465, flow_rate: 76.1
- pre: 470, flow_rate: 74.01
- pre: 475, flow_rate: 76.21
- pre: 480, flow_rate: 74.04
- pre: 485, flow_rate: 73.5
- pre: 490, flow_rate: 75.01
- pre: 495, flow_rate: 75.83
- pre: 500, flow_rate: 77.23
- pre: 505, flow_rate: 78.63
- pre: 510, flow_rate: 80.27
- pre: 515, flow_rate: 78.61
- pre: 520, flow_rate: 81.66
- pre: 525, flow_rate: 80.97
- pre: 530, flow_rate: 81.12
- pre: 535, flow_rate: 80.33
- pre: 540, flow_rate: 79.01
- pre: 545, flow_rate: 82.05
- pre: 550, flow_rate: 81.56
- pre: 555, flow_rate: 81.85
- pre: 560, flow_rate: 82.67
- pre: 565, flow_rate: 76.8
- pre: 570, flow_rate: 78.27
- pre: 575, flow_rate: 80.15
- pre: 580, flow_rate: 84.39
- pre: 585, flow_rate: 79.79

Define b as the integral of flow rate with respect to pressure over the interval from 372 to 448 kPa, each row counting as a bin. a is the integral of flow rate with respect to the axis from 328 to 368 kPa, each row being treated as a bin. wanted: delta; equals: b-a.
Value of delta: 2969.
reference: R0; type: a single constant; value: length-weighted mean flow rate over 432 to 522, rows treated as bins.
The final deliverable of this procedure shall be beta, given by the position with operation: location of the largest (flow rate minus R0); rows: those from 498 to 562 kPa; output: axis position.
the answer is 560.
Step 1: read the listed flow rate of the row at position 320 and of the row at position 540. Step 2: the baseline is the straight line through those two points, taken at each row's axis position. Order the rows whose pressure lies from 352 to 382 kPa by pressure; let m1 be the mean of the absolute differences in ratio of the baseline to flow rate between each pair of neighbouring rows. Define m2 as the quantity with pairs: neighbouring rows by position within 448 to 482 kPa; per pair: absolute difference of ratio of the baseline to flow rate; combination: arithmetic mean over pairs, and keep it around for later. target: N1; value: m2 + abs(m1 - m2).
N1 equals 0.066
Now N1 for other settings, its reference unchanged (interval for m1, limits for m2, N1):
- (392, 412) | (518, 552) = 0.027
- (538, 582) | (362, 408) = 0.030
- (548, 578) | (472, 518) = 0.028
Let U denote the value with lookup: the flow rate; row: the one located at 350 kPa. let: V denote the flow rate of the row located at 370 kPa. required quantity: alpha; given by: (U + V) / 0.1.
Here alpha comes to 1617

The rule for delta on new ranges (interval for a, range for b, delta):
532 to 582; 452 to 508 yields 208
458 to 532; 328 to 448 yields 4328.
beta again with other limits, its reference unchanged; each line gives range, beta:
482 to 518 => 510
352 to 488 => 370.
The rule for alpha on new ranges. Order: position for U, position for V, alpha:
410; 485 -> 1588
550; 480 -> 1556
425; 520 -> 1617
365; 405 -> 1707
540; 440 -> 1586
